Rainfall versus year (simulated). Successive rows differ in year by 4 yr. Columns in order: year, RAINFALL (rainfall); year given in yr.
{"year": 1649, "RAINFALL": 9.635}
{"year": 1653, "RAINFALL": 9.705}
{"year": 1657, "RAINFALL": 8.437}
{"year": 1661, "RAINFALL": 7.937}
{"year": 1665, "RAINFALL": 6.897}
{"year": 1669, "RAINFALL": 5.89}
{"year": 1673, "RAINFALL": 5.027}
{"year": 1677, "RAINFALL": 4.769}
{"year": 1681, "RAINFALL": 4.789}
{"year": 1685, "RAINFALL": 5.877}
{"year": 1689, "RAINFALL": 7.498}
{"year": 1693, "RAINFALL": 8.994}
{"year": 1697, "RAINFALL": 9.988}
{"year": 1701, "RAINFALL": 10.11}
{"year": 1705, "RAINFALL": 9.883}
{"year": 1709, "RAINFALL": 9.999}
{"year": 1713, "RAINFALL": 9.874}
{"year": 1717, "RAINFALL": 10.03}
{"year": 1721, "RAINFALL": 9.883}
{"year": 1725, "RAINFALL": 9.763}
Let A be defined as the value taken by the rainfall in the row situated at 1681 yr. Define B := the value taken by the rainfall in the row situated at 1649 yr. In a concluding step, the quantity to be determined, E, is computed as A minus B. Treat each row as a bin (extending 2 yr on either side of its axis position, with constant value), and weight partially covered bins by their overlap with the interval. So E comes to -4.8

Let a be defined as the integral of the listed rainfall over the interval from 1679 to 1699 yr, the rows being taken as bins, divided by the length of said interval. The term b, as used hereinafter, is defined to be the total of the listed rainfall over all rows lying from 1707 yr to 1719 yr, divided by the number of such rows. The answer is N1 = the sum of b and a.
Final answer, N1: 17.4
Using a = 7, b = 10.0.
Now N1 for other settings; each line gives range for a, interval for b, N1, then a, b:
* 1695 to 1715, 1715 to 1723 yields 19.9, 10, 10.0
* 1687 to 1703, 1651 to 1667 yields 17.4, 9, 8.2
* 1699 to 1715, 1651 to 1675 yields 17.3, 10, 7.3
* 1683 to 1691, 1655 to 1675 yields 13.5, 7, 6.8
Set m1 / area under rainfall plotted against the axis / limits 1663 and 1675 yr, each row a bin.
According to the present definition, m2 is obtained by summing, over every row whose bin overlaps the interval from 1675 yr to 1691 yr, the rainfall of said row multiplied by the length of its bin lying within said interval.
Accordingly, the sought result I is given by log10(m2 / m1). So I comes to 0.1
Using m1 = 71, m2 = 92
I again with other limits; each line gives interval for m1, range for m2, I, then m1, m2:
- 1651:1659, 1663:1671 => -0.2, 73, 51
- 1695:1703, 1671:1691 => 0.1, 80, 112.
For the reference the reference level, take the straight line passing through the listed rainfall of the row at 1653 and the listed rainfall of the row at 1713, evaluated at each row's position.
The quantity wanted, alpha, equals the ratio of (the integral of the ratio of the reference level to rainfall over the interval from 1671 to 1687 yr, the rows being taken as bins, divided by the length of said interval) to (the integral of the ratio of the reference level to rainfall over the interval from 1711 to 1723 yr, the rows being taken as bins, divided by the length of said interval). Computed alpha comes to 1.9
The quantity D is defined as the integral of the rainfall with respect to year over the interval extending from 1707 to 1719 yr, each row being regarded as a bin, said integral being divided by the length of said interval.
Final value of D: 10.0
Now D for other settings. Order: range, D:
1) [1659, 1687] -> 5.9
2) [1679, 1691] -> 6.1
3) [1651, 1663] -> 8.7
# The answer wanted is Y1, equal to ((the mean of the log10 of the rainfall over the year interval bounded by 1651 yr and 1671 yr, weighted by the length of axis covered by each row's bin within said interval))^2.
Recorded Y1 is 0.78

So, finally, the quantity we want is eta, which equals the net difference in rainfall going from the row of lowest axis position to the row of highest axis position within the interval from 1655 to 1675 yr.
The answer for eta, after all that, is -3.4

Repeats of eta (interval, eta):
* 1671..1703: 5.1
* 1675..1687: 1.1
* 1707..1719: 0.0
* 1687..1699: 2.5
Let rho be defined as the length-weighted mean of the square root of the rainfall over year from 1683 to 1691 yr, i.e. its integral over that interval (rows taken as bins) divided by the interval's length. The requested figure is 2.58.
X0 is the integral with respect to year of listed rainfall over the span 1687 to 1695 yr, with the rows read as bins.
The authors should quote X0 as 66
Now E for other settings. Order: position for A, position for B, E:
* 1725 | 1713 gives -0.1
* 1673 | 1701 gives -5.1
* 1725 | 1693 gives 0.8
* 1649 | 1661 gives 1.7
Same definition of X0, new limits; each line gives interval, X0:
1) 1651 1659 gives 73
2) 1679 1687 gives 43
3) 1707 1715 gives 79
